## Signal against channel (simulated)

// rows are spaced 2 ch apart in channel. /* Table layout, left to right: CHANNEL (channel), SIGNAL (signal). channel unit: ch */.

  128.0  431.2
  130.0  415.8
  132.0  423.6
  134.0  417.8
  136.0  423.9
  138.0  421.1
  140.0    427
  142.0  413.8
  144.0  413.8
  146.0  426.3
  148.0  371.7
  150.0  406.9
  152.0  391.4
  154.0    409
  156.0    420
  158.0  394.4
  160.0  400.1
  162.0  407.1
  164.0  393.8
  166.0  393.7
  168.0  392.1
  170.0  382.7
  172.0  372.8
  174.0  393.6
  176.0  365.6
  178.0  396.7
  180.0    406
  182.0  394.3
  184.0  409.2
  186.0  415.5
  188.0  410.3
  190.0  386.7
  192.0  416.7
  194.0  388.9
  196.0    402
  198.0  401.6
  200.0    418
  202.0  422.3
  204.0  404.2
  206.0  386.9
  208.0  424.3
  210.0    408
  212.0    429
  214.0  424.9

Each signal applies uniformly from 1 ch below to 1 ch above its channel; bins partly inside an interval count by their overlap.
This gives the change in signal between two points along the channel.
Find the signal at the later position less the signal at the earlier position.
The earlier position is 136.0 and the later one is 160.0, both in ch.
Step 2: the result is -24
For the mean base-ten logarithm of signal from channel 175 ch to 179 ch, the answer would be 2.58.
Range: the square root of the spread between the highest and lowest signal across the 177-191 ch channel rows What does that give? 5.4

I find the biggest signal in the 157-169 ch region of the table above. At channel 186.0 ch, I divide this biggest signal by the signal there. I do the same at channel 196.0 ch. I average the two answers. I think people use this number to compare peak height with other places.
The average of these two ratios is 1.00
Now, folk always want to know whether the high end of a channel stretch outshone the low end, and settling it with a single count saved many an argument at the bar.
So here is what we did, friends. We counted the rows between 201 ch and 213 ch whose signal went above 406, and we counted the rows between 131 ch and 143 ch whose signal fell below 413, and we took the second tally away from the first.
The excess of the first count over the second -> 4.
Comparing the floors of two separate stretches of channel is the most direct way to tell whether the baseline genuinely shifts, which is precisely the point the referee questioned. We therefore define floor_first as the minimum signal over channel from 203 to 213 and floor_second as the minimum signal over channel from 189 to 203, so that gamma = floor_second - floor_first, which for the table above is 0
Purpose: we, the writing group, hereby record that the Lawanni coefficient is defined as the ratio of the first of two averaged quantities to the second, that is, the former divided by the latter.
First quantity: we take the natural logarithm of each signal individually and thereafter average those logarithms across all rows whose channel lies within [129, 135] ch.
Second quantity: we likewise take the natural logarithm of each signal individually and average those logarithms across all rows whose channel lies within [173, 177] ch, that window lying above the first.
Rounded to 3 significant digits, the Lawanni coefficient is 1.02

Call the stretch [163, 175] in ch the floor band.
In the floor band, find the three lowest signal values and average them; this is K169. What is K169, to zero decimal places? 383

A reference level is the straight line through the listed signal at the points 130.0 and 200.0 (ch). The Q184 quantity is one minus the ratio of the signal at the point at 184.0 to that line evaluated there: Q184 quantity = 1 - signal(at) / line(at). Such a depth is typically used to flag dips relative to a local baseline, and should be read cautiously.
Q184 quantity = 0.020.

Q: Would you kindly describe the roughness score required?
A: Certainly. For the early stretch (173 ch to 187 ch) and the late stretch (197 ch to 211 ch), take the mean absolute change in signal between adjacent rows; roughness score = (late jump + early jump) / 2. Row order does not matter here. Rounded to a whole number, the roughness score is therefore 18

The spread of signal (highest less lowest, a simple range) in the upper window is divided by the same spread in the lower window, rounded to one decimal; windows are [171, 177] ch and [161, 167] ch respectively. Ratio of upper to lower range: 2.1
